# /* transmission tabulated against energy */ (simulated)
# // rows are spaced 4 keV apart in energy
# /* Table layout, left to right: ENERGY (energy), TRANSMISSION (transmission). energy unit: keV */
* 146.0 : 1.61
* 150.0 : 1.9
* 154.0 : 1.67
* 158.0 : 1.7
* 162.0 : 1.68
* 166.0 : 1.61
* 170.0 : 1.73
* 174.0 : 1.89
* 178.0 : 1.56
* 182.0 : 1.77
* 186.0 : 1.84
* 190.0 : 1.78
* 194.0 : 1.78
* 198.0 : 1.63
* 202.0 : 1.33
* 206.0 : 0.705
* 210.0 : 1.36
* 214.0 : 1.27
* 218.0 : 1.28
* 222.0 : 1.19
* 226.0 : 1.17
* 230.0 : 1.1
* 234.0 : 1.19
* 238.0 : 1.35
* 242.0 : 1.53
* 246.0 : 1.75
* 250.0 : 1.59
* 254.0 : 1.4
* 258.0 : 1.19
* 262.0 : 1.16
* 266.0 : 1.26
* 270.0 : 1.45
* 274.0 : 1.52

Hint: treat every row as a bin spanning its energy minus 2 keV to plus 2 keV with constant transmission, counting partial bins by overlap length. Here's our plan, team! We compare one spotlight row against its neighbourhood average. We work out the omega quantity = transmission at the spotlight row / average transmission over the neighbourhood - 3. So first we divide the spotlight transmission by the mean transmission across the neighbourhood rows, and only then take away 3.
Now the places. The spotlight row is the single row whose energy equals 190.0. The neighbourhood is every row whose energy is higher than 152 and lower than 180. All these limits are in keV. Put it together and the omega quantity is -1.95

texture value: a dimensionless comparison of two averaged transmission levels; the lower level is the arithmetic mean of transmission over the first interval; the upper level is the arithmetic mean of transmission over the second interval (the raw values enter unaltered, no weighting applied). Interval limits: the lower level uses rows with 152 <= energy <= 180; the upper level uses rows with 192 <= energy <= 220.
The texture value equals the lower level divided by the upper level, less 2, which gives -0.73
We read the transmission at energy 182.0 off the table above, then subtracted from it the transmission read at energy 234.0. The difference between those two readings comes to 0.6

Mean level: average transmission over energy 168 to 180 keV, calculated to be 1.73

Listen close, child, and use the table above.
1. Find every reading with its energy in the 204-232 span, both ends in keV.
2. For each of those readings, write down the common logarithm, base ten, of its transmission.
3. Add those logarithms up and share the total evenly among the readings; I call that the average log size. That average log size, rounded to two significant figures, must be 0.054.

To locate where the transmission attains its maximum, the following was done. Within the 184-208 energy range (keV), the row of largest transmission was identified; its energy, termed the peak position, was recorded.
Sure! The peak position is 186.0 keV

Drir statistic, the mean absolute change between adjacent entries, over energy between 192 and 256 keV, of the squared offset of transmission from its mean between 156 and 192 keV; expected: 0.18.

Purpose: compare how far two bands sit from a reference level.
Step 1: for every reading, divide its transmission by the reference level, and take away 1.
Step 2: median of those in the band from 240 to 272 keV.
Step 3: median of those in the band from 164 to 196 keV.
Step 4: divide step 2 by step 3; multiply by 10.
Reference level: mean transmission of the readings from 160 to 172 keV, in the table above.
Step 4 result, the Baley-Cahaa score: -24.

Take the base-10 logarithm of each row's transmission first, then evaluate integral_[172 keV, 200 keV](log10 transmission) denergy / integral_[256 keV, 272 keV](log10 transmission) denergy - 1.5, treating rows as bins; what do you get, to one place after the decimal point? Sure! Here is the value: 2.7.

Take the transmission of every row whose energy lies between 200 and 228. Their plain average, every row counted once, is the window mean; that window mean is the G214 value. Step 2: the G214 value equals 1.2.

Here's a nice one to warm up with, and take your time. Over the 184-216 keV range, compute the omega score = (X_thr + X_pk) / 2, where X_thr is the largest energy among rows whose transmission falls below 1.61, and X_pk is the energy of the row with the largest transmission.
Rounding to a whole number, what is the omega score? 200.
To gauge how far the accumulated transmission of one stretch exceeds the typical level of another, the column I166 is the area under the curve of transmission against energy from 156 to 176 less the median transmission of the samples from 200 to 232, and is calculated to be 33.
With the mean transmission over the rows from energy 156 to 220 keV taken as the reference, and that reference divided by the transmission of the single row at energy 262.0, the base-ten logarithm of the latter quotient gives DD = 0.13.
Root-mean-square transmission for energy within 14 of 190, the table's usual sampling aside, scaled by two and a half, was 4.2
